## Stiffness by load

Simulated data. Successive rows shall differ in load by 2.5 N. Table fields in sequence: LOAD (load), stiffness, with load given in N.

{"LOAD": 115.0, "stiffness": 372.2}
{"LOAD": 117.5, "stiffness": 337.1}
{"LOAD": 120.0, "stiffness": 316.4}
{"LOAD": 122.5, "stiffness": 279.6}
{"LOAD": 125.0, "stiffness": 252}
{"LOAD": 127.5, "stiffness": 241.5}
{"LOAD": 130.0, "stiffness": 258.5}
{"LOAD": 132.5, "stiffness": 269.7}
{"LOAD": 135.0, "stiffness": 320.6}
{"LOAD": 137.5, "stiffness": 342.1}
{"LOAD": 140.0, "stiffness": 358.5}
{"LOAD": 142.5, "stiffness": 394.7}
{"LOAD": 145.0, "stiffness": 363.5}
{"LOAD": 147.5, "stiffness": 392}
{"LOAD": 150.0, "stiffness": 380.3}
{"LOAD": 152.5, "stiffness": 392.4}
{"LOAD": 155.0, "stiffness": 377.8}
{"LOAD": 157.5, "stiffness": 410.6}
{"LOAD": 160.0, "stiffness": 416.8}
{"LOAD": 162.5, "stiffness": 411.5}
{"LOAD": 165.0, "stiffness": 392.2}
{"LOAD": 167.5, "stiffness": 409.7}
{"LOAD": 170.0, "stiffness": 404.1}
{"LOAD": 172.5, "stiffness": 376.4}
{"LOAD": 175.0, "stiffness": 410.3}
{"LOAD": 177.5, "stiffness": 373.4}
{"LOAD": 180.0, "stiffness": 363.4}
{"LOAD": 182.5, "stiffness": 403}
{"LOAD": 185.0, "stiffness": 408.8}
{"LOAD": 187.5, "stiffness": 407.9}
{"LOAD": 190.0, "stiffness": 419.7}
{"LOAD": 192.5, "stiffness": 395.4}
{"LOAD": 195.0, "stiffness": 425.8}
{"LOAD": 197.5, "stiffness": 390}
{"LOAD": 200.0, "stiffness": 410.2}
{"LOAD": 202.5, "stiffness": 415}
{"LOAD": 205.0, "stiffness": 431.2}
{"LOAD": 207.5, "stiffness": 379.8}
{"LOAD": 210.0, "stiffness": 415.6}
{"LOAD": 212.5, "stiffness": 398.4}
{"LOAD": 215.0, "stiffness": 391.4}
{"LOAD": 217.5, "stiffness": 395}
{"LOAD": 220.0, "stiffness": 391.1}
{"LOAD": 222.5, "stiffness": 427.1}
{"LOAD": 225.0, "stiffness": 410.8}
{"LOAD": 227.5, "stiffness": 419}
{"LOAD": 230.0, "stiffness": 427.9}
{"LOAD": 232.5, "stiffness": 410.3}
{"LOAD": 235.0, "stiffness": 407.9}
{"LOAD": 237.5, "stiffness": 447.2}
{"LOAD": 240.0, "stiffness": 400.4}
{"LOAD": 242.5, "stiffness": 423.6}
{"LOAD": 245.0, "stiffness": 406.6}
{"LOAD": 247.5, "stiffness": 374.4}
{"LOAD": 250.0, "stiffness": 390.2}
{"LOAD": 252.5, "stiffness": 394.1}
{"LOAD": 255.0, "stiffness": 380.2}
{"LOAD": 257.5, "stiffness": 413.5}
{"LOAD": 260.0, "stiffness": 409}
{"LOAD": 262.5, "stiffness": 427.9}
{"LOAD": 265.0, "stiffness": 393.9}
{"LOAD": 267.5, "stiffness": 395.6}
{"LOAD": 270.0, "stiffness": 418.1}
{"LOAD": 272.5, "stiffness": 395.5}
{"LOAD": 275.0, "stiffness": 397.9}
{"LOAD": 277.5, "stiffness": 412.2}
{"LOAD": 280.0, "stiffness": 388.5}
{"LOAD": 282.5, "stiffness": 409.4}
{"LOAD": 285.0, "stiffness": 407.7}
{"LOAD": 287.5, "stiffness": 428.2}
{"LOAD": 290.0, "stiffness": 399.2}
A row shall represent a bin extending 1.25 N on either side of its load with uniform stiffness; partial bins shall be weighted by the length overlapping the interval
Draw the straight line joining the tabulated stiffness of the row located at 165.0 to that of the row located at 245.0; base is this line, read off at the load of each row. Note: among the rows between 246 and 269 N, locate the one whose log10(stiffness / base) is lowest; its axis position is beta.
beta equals 247.5 N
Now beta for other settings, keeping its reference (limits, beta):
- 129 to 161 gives 130.0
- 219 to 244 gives 220.0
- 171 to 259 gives 247.5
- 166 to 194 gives 180.0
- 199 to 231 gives 207.5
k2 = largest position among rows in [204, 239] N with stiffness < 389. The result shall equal 207.5 N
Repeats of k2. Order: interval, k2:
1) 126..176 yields 172.5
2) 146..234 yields 207.5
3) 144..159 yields 155.0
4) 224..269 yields 255.0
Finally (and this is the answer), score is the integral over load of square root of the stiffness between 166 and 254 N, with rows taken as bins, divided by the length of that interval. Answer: 20.10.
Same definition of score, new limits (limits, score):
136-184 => 19.68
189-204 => 20.23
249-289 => 20.10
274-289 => 20.18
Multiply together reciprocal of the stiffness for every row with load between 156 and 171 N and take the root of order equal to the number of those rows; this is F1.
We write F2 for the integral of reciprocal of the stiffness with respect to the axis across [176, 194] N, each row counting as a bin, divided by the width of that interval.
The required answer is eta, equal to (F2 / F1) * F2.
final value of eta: 0.0026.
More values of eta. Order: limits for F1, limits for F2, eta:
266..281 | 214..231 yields 0.0024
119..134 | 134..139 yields 0.0024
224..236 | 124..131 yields 0.0066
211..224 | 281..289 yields 0.0023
